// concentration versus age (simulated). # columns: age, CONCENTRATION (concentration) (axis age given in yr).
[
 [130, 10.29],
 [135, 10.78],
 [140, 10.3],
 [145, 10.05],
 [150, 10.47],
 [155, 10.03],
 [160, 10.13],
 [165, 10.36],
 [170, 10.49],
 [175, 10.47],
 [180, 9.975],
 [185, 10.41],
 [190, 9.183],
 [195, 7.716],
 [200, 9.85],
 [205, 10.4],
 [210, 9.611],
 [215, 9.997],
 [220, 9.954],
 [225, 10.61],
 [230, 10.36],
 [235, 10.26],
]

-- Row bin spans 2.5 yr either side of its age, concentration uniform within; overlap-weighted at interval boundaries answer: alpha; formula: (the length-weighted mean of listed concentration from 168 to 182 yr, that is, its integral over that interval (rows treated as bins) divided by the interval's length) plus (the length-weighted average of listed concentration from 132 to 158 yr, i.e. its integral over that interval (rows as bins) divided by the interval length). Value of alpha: 20.6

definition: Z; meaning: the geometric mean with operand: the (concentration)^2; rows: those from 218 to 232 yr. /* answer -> 106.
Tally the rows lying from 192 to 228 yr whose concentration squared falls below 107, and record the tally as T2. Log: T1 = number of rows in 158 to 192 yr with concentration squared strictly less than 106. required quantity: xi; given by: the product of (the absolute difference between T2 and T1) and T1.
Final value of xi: 6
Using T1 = 3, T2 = 5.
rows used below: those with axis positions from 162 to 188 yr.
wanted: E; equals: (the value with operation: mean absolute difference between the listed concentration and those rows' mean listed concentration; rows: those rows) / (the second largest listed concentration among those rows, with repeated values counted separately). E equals 0.014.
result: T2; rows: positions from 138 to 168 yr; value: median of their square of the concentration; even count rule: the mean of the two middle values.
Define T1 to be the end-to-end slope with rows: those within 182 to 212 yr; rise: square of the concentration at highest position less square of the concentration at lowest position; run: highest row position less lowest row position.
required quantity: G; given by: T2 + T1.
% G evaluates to 104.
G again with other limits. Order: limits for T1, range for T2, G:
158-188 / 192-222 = 98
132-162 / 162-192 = 107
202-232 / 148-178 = 108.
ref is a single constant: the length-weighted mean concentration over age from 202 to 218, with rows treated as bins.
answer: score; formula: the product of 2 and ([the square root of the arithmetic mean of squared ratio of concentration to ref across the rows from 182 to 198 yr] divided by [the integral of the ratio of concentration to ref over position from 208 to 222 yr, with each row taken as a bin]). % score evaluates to 0.133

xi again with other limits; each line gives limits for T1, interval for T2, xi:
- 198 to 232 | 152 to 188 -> 4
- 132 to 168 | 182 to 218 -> 6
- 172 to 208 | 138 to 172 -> 0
